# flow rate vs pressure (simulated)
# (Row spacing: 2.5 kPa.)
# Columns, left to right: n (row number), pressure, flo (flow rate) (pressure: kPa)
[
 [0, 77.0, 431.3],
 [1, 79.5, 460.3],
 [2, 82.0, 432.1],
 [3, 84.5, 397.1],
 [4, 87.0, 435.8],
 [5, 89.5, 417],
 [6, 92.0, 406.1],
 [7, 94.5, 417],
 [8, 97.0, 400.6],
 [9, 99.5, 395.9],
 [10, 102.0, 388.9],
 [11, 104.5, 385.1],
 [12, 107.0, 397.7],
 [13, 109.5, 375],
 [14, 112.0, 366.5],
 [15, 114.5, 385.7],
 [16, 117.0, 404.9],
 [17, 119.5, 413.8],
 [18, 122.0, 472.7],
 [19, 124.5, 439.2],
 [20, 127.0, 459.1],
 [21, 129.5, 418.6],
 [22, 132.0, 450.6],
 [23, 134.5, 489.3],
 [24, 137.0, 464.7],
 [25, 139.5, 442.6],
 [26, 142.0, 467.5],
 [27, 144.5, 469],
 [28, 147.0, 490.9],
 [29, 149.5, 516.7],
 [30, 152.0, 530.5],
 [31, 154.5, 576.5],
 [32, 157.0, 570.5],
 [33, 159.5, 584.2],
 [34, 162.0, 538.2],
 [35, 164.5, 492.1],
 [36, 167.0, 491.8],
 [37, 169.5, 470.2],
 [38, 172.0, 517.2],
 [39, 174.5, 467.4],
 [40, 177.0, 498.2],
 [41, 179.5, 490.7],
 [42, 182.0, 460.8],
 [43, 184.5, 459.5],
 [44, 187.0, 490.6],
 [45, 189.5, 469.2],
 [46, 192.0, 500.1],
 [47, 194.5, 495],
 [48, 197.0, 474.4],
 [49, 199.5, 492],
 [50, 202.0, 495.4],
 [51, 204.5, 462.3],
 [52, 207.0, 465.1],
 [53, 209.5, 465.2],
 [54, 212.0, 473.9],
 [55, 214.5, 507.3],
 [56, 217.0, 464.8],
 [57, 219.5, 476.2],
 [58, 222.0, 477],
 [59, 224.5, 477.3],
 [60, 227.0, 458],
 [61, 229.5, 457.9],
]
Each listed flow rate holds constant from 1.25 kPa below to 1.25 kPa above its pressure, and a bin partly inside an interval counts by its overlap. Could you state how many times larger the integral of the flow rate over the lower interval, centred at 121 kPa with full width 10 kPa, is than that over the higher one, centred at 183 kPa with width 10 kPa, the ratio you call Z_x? 0.91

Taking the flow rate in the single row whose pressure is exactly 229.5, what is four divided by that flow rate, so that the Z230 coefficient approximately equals 0.0087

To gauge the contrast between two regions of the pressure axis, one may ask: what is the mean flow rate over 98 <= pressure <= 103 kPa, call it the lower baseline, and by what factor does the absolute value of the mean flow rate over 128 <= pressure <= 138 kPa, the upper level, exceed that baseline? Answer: 1.16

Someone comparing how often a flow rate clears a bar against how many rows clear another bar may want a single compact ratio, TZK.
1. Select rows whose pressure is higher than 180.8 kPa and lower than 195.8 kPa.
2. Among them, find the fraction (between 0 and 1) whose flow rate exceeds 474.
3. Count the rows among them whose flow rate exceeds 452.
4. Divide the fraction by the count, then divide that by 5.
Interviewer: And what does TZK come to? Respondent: 0.017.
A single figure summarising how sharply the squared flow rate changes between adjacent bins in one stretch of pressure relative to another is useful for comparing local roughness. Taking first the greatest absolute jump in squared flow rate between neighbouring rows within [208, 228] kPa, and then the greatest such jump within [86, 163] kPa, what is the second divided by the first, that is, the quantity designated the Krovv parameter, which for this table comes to 1.26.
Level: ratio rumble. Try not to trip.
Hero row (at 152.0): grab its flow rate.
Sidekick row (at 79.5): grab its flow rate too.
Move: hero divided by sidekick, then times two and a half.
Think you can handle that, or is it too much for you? 2.88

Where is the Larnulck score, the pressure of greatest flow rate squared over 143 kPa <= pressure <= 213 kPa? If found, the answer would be 159.5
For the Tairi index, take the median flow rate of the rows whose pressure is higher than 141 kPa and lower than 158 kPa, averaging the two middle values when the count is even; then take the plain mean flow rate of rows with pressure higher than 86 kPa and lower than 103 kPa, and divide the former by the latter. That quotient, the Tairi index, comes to 1.26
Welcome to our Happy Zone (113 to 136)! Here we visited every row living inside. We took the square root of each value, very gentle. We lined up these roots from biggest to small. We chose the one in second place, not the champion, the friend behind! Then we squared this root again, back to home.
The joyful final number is 473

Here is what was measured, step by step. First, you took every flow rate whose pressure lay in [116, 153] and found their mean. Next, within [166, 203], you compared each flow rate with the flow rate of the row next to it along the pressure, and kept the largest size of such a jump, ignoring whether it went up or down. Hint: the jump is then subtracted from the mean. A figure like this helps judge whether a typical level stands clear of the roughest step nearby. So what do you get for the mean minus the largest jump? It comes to 412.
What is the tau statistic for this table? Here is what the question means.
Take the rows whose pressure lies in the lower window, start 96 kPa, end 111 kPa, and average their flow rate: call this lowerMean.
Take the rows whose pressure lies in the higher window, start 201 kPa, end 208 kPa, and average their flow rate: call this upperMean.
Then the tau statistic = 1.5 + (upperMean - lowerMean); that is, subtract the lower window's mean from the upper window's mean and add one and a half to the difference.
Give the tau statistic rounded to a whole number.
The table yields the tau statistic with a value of 85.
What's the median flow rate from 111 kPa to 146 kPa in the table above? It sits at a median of 447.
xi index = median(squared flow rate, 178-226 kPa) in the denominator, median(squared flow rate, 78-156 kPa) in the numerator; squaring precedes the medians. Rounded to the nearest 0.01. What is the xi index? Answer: 0.82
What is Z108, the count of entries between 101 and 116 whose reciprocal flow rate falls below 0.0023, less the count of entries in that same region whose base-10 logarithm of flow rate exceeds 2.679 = 0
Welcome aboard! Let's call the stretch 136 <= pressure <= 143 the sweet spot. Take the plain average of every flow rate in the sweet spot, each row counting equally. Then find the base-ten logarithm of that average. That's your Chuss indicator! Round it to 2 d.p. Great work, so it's 2.66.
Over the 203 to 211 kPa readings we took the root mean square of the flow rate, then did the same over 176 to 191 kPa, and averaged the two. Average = 471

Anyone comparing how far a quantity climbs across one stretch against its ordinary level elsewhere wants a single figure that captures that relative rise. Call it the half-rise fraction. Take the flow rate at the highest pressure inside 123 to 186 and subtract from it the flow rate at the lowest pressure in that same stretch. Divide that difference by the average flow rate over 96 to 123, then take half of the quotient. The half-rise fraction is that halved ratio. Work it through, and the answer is 0.025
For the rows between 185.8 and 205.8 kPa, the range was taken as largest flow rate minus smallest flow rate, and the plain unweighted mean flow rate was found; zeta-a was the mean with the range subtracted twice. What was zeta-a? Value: 409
